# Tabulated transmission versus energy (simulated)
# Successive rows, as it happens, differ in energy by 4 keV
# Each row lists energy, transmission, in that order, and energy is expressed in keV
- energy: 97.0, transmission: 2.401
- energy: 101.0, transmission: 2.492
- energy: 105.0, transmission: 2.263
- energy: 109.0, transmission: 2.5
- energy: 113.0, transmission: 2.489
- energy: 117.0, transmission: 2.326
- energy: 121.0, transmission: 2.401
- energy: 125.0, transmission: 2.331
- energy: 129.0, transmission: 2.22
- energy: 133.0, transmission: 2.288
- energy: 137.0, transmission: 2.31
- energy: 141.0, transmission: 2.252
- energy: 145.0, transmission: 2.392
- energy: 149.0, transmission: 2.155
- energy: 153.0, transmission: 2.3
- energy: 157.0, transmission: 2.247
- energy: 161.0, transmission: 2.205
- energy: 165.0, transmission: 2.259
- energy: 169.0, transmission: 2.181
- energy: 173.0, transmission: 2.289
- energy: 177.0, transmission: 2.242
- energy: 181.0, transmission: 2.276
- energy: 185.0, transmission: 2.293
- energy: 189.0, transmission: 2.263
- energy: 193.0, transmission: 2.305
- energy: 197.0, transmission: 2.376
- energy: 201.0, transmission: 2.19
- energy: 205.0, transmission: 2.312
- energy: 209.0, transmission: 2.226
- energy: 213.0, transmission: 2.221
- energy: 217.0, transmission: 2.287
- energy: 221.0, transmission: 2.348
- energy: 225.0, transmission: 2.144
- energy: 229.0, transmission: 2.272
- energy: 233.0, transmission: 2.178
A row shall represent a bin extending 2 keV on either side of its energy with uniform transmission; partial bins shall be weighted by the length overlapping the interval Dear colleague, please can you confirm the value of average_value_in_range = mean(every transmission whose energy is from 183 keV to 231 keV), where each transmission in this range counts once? 2.27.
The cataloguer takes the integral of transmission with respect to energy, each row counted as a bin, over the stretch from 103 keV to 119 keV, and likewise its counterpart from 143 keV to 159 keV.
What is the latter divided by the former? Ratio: 0.95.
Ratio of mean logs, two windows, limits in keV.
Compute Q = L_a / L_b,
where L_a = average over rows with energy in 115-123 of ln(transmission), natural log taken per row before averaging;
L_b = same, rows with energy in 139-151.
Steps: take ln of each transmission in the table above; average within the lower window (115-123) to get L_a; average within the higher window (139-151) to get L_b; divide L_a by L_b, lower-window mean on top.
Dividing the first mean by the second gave 1.05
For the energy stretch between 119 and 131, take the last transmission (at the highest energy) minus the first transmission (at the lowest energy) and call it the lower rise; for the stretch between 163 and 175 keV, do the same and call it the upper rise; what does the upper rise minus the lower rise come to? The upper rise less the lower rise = 0.21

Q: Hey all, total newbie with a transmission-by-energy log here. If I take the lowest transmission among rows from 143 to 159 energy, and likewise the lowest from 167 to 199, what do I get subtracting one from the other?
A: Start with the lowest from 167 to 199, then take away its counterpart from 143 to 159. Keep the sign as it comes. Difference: 0.03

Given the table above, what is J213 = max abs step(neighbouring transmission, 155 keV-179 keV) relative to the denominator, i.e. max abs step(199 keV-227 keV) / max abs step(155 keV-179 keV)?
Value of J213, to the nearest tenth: 1.9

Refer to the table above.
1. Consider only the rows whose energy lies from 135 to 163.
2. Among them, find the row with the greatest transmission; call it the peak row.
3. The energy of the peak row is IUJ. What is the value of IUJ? 145.0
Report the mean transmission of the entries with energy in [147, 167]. 2.23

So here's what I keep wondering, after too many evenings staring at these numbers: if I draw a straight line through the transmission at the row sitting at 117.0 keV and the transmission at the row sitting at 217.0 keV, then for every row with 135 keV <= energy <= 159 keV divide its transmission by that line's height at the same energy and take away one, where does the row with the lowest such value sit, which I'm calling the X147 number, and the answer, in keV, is 149.0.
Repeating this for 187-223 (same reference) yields 201.0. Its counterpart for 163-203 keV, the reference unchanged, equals 169.0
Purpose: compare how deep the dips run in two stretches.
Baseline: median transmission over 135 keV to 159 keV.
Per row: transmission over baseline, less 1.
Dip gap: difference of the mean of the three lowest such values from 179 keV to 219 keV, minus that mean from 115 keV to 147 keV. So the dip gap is -0.018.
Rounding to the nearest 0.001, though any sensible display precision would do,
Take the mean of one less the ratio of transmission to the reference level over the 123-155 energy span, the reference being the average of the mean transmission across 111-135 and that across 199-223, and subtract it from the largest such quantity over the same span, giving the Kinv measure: 0.055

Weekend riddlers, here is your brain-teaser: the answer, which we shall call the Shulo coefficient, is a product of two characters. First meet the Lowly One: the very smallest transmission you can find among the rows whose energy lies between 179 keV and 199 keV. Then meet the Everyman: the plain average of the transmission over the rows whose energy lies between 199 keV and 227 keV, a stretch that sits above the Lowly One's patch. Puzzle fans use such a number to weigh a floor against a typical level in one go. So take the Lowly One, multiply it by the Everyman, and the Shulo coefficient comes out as 5.08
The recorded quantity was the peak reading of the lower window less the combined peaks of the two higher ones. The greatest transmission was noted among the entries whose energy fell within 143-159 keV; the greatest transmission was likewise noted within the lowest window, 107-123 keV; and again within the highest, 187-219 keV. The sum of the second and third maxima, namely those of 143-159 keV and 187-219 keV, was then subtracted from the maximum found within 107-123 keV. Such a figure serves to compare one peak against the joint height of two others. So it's -2.27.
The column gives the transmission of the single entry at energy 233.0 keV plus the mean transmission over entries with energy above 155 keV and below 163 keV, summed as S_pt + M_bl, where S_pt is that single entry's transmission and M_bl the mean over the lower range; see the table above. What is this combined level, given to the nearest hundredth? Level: 4.40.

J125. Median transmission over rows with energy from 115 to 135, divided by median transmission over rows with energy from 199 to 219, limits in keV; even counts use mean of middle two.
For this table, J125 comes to 1.04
